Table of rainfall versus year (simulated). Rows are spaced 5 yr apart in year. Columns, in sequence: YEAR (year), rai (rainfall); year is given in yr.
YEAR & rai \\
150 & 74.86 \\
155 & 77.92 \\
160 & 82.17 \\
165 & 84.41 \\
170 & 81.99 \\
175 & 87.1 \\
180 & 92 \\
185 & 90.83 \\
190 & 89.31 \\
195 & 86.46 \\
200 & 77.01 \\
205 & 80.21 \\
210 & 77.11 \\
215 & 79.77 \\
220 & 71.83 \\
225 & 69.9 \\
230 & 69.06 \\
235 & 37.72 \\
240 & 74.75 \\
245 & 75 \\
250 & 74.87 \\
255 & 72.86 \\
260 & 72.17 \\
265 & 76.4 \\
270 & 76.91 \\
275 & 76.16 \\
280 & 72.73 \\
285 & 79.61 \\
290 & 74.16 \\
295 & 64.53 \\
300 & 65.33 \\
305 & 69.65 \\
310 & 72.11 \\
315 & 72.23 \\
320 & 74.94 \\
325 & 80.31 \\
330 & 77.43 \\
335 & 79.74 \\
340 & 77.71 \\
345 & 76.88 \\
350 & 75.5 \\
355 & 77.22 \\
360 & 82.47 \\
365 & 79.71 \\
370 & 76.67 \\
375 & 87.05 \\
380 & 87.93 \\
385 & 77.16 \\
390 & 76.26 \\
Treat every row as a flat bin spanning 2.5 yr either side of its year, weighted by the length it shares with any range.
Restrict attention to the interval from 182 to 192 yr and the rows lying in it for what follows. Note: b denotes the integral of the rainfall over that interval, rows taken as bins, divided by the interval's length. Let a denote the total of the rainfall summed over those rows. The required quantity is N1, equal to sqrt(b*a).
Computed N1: 127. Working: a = 180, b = 90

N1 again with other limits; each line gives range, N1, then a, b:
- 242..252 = 106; 150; 75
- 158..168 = 118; 167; 83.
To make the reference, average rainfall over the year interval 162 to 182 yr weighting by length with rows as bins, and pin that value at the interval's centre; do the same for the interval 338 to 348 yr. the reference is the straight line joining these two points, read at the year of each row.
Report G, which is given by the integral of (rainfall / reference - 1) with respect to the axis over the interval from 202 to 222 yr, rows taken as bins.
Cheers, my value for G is -1.6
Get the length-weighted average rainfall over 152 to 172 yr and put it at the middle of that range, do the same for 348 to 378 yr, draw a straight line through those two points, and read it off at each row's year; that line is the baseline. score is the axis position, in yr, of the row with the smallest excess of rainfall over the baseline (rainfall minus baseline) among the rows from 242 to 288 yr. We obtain 260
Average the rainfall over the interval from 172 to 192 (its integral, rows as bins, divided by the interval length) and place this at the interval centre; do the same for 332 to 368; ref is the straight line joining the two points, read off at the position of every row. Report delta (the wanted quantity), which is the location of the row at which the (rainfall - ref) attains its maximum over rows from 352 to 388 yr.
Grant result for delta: 380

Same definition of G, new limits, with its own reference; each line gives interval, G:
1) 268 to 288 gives -1.1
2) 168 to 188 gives 0.6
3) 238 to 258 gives -1.9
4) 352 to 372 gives 0.7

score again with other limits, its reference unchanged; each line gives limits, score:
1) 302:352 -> 305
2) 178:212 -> 200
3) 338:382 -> 350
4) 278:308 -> 295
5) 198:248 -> 235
